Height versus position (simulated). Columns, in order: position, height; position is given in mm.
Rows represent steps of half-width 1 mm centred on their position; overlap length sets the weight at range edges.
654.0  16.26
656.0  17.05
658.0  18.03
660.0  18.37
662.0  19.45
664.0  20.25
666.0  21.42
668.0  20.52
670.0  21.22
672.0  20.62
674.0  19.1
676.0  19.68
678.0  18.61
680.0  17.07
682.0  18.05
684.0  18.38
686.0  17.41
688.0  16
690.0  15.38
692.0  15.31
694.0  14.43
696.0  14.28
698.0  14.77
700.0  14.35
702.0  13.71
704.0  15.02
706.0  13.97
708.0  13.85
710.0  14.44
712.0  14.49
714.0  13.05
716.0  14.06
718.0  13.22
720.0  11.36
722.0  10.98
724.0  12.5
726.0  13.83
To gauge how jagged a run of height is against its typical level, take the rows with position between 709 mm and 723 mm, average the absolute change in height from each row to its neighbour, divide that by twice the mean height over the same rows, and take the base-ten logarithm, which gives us -1.45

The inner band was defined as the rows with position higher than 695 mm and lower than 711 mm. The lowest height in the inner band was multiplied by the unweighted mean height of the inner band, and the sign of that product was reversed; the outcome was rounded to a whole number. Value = -196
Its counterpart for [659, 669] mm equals -367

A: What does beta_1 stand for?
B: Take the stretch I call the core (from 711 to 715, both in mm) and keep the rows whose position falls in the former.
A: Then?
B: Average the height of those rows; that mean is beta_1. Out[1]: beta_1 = 13.8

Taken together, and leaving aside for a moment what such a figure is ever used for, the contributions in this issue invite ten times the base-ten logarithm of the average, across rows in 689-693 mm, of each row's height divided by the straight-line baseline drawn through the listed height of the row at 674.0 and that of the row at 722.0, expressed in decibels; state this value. -0.24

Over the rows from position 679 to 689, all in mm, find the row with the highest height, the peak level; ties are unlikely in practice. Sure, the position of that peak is 684.0 mm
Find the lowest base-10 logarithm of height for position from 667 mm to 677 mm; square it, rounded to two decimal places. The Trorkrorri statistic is 1.64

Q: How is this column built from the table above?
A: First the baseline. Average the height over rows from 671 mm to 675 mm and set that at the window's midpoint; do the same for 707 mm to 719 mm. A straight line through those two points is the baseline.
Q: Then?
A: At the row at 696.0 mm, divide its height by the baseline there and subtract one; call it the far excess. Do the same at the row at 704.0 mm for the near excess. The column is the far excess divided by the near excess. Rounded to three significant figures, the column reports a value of 10.7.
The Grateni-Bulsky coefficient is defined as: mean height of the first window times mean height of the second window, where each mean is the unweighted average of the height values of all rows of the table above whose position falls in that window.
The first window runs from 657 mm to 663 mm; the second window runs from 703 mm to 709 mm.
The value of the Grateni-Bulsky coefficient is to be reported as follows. 266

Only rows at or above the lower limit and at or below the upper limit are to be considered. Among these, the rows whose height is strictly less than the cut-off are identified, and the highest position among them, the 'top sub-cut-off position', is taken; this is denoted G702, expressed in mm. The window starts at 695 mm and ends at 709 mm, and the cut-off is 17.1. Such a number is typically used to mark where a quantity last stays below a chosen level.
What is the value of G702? 708.0 mm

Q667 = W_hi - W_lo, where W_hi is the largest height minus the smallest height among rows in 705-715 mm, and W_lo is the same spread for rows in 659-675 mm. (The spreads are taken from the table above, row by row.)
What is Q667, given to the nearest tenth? -1.6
